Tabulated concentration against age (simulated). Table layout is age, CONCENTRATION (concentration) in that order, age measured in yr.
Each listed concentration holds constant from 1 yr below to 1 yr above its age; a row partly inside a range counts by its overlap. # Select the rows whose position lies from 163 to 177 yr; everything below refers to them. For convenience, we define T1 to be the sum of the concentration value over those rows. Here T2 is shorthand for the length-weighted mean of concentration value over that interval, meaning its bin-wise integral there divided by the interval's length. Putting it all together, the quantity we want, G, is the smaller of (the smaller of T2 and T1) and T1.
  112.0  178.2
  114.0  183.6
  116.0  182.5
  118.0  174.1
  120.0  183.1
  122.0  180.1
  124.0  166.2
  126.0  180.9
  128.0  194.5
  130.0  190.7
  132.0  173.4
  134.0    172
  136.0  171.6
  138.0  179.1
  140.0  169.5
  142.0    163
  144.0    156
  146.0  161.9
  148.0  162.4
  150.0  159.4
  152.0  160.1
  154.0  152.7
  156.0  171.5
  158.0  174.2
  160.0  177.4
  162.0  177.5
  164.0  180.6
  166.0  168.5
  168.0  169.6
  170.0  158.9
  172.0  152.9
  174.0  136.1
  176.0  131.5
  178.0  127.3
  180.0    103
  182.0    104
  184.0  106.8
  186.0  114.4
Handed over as 157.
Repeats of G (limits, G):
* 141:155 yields 159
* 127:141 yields 179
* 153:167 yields 172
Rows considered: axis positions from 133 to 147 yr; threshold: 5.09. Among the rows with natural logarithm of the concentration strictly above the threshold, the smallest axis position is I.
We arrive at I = 134.0 yr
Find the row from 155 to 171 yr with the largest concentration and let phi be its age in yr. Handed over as 164.0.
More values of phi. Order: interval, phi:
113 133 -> 128.0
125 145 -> 128.0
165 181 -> 168.0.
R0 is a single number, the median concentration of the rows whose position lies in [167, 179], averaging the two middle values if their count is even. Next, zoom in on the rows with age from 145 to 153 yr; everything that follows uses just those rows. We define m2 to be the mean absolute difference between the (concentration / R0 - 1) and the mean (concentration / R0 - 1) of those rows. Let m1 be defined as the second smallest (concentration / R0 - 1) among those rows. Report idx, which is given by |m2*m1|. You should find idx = 0.001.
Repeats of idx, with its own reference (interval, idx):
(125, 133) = 0.013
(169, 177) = 0.004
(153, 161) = 0.011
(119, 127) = 0.010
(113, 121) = 0.006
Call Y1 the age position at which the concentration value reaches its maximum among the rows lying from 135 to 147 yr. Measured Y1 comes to 138.0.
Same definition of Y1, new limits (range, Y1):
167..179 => 168.0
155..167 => 164.0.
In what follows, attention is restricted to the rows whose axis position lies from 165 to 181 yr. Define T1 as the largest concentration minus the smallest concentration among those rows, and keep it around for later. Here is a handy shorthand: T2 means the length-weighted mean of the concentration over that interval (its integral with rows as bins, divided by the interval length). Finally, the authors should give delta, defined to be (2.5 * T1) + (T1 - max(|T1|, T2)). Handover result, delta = 90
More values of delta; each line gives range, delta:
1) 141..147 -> -136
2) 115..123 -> -148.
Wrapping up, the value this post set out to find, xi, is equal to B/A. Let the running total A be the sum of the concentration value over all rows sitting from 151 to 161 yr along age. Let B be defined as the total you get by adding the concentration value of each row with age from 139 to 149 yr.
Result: 1.0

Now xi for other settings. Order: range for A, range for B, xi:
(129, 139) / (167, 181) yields 1.1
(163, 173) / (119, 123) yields 0.4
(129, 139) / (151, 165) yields 1.3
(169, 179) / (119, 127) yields 1.0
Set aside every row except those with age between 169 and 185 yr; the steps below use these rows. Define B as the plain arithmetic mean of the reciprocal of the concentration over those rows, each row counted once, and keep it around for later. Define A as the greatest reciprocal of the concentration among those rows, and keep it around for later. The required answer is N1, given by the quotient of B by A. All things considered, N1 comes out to 0.83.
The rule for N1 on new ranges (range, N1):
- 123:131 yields 0.91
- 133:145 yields 0.93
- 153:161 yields 0.91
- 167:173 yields 0.95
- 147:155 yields 0.96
